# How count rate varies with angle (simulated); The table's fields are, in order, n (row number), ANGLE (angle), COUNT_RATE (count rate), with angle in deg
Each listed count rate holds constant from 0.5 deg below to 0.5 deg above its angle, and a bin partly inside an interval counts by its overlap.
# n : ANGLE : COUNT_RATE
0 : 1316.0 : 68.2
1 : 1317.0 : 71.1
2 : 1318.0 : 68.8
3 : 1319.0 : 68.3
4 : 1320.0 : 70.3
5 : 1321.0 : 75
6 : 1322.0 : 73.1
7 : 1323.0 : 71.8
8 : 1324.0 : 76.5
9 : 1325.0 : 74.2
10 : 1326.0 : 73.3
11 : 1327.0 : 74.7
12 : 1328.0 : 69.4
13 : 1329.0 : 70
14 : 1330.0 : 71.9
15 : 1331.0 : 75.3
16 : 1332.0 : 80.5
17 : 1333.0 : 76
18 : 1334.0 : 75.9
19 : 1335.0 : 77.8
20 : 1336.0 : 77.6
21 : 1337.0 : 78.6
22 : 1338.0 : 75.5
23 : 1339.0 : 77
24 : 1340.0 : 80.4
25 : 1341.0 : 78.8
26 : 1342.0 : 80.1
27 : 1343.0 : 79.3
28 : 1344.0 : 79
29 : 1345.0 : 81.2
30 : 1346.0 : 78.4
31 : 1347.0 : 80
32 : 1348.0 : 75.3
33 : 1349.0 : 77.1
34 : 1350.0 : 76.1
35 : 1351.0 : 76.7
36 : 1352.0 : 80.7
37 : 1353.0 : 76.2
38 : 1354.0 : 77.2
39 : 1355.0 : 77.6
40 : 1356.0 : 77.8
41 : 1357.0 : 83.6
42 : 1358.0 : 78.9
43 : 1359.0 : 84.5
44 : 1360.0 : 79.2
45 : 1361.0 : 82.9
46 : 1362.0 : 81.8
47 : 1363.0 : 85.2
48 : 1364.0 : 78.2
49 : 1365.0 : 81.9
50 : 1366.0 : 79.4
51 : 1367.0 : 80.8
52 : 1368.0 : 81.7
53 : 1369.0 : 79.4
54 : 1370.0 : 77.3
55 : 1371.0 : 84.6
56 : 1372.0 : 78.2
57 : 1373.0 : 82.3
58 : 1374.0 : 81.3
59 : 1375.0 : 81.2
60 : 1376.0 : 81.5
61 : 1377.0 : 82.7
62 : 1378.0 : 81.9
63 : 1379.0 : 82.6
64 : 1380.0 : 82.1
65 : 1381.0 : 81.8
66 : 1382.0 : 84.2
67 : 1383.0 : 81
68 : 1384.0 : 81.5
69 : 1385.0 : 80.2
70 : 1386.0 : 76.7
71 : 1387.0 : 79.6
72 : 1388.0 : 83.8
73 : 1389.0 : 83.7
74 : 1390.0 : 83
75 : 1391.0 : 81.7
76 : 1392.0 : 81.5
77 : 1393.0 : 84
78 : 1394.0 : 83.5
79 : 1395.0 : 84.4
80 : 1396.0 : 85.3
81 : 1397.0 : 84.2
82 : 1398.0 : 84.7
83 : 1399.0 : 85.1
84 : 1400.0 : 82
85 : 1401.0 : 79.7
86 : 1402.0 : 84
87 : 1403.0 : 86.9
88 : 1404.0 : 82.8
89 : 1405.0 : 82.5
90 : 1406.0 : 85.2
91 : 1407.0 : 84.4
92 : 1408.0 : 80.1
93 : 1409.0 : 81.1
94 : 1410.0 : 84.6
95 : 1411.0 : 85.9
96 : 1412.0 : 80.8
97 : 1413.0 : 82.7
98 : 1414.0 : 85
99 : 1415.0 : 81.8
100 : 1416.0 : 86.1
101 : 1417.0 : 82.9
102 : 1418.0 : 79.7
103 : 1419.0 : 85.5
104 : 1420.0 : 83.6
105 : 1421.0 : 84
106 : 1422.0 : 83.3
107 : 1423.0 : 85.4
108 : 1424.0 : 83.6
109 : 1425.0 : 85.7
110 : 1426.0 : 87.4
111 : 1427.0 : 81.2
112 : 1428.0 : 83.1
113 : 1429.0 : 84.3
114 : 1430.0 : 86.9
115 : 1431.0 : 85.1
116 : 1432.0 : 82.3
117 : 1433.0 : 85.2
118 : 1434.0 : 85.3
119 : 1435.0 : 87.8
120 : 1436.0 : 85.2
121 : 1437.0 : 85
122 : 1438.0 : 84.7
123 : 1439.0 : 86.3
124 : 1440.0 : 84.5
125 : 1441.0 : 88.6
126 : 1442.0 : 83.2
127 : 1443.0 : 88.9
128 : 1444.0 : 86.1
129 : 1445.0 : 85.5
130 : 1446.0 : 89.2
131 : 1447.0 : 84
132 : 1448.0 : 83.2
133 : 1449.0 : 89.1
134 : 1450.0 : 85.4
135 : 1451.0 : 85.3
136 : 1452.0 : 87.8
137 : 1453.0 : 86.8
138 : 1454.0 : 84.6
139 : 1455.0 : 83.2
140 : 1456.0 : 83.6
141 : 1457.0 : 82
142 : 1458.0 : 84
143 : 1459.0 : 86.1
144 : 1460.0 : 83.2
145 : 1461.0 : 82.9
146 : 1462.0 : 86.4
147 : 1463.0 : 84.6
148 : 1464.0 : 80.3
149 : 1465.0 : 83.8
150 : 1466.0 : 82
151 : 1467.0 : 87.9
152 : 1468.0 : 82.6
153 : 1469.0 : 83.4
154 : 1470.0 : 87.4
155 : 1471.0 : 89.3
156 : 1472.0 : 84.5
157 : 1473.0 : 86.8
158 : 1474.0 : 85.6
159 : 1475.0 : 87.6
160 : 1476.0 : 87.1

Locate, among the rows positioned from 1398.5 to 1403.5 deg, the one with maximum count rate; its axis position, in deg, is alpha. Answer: 1403.0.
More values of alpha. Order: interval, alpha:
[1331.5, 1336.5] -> 1332.0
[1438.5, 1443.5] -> 1443.0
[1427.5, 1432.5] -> 1430.0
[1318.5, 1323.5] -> 1321.0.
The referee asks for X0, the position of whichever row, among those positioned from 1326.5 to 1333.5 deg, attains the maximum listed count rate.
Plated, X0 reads 1332.0 deg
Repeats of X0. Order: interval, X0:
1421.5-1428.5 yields 1426.0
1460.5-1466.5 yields 1462.0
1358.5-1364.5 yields 1363.0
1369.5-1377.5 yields 1371.0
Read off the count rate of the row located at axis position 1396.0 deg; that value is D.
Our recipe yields 85.3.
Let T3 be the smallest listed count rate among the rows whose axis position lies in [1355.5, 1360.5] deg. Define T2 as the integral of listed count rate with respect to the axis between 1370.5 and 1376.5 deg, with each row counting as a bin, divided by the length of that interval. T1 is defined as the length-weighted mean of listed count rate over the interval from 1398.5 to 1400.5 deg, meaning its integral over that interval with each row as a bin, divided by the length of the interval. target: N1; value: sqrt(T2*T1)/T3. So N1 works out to 1.06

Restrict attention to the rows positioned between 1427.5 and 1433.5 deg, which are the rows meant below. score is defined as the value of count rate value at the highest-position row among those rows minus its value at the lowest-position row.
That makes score 2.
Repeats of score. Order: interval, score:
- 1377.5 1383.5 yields -1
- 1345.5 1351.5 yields -2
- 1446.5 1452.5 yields 4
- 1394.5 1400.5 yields -2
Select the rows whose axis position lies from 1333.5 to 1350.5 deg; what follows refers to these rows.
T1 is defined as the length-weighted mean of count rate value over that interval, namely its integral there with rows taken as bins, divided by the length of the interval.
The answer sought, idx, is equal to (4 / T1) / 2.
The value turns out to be 0.0256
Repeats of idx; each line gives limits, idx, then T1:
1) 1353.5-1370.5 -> 0.0249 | 80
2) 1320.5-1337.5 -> 0.0267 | 75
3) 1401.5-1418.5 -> 0.0240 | 83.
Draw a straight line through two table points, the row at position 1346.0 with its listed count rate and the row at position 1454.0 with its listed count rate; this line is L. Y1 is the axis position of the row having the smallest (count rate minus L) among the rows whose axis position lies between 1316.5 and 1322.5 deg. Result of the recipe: 1319.0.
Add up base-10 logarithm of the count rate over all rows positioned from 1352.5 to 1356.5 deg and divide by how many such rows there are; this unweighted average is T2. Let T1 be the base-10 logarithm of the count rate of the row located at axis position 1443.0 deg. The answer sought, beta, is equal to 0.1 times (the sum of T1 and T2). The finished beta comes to 0.384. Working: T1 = 1.95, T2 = 1.89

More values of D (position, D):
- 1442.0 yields 83.2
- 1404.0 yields 82.8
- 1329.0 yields 70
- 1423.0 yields 85.4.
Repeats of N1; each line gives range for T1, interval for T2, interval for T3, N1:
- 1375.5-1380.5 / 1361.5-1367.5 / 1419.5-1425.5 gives 0.98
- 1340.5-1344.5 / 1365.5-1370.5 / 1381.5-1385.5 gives 0.99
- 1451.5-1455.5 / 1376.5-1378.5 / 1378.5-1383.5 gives 1.04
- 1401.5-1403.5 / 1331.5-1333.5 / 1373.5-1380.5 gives 1.01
